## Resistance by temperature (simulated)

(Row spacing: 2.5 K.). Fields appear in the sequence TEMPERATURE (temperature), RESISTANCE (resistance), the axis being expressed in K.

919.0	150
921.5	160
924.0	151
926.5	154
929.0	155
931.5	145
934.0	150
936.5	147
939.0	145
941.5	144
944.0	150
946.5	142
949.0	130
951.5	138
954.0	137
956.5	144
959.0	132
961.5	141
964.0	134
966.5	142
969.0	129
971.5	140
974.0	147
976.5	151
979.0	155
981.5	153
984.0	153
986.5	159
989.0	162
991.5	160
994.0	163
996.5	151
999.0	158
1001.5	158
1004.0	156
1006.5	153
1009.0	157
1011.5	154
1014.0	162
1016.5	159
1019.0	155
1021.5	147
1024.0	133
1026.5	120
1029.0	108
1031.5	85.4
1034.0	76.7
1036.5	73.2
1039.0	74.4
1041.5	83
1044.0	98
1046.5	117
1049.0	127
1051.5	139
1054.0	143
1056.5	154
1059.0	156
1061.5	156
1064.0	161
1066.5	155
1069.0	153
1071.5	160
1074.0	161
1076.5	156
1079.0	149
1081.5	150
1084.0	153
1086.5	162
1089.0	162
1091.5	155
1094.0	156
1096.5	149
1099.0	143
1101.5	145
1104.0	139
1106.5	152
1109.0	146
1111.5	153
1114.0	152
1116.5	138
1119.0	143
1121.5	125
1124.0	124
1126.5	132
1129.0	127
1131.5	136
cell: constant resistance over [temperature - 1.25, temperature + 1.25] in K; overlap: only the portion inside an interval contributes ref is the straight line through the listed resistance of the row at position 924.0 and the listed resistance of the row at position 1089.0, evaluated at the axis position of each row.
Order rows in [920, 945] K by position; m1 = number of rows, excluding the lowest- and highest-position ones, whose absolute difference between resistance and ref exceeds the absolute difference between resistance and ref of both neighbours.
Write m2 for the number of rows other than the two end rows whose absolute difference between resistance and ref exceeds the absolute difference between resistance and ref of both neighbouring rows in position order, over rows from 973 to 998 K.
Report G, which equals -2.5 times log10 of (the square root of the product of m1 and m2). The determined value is -0.8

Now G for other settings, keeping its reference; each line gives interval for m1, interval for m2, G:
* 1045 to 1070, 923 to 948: -0.4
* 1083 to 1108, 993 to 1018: -1.0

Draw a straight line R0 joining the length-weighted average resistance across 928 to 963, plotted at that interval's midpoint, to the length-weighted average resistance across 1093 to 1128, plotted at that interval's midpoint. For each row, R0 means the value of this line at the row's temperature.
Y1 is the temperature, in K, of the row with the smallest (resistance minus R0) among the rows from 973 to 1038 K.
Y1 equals 1036.5 K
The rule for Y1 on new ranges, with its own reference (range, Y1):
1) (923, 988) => 969.0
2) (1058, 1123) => 1121.5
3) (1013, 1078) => 1036.5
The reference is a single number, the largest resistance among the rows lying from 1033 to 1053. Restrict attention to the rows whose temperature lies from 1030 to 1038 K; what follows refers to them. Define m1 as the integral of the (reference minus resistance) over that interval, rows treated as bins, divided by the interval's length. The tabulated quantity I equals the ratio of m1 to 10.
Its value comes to 6.0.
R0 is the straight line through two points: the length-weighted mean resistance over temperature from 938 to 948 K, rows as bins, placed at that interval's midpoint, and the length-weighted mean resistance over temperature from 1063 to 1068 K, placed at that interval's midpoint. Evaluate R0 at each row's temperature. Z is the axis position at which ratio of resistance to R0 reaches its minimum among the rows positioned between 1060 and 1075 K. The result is 1069.0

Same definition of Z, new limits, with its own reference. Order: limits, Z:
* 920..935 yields 931.5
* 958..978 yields 969.0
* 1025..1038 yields 1036.5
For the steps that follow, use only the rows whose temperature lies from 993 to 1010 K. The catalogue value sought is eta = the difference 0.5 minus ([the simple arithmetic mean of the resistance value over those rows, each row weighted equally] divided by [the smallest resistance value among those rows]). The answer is -0.537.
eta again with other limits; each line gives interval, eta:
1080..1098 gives -0.542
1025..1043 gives -0.711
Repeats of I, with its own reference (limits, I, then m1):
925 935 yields -1.2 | -12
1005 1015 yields -1.7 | -17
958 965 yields 0.3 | 3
